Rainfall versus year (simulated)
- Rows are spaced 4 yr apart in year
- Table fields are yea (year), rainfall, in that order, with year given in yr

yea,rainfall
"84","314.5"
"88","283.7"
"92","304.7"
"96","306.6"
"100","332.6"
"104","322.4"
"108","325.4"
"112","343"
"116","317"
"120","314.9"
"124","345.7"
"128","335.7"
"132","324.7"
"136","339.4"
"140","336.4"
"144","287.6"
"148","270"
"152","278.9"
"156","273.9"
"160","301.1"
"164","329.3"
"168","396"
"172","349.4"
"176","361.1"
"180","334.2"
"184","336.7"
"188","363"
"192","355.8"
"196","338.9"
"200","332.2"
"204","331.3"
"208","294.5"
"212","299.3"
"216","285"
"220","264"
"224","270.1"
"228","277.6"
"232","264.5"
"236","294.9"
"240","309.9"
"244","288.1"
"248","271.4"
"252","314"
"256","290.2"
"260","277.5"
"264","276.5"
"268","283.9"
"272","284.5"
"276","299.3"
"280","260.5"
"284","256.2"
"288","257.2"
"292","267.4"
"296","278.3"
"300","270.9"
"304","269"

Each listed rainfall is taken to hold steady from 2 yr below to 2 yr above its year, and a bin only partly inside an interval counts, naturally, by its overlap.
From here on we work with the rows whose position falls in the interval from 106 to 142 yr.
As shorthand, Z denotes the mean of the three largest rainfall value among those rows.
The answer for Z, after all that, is 343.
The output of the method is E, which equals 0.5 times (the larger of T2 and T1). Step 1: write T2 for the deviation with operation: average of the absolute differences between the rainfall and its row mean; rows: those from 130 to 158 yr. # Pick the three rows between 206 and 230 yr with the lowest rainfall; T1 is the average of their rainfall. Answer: 135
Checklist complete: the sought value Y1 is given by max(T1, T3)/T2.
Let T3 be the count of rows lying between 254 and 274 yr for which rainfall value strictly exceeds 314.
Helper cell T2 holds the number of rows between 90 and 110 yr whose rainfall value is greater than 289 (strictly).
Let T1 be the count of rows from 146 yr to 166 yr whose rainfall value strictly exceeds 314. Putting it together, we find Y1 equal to 0.2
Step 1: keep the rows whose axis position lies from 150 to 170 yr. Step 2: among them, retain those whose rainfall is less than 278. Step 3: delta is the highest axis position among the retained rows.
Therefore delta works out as 156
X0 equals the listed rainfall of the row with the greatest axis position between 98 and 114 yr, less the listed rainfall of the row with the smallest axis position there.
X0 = 10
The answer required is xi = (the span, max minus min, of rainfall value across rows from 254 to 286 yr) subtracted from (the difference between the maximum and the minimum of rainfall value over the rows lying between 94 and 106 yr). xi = -17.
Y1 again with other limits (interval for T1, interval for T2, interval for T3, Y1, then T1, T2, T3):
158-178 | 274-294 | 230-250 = 4.0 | 4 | 1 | 0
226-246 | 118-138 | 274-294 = 0.0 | 0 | 5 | 0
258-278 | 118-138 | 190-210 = 0.8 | 0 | 5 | 4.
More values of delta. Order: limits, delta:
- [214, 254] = 248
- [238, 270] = 264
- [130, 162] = 156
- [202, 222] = 220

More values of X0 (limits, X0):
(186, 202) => -31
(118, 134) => 10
